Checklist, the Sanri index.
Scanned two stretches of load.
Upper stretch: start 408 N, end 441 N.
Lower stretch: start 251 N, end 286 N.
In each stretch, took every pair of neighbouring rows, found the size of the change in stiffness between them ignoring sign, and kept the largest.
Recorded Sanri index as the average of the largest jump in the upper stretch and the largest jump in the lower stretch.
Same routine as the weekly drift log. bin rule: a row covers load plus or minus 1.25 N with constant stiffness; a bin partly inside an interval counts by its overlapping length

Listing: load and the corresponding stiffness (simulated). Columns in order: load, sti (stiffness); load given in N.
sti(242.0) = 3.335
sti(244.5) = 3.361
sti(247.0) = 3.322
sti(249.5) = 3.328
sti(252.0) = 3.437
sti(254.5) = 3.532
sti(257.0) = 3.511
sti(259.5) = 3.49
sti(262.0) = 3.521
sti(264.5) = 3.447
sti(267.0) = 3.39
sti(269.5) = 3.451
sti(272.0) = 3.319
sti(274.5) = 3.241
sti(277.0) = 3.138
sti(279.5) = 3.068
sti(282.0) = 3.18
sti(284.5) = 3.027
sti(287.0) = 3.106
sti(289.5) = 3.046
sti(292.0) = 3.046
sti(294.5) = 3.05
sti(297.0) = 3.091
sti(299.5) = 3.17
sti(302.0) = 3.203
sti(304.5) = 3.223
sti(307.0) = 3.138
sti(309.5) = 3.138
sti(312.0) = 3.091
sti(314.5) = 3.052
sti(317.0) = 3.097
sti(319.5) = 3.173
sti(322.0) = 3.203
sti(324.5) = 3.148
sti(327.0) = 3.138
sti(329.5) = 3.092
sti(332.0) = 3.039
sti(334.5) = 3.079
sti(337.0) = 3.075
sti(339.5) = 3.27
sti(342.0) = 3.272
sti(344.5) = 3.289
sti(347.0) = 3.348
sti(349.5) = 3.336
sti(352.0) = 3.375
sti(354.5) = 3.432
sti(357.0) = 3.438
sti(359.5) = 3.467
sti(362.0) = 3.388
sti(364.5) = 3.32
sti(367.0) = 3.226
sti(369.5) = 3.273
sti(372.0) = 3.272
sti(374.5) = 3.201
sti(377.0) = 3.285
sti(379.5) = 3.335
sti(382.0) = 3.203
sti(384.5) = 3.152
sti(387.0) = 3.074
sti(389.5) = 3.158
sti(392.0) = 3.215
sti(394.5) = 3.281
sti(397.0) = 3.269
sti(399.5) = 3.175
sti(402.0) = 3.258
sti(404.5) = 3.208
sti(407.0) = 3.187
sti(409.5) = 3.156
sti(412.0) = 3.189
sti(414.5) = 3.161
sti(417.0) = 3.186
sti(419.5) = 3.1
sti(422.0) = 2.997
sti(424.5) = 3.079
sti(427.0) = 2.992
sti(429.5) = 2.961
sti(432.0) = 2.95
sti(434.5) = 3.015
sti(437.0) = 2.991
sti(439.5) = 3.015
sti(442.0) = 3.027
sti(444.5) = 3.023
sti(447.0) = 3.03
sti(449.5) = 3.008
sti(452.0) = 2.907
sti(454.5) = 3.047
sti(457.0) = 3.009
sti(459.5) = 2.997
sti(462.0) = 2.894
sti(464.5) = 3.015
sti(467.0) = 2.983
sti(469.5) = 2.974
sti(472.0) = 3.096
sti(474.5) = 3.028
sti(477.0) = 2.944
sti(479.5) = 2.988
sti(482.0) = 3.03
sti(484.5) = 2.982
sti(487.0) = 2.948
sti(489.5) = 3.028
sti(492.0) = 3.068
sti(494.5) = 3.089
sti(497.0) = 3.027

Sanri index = 0.128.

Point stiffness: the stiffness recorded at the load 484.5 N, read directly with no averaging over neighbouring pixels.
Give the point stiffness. 2.982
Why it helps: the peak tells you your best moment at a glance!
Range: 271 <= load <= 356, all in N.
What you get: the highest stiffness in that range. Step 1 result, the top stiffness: 3.432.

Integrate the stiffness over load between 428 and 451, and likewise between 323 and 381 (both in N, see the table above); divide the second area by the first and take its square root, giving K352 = 1.7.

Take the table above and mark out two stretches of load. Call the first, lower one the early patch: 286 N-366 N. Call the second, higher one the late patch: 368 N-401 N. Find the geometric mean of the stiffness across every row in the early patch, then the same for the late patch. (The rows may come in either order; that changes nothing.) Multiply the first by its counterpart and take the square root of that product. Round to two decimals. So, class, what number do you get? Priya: 3.21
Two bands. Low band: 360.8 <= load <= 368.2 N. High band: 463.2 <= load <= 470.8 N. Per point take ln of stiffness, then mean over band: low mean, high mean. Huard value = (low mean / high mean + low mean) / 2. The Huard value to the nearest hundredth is 1.14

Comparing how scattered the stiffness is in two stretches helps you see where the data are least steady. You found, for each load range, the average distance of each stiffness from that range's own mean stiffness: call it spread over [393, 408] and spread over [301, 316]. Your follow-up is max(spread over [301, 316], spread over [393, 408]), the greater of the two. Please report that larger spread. 0.048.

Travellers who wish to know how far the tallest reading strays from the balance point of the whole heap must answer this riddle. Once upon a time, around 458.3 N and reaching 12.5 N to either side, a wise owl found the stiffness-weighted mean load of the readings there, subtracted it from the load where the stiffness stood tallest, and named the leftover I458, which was -3.7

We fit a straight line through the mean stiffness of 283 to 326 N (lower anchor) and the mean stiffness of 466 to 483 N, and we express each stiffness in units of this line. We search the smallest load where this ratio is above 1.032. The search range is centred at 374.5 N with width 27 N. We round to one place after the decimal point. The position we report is 362.0 N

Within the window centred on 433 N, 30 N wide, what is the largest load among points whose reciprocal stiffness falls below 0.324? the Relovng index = 419.5 N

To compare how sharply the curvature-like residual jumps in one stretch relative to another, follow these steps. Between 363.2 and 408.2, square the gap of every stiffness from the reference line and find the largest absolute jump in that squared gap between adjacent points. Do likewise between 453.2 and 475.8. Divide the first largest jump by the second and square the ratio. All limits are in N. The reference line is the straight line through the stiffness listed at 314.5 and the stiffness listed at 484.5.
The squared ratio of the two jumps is 30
